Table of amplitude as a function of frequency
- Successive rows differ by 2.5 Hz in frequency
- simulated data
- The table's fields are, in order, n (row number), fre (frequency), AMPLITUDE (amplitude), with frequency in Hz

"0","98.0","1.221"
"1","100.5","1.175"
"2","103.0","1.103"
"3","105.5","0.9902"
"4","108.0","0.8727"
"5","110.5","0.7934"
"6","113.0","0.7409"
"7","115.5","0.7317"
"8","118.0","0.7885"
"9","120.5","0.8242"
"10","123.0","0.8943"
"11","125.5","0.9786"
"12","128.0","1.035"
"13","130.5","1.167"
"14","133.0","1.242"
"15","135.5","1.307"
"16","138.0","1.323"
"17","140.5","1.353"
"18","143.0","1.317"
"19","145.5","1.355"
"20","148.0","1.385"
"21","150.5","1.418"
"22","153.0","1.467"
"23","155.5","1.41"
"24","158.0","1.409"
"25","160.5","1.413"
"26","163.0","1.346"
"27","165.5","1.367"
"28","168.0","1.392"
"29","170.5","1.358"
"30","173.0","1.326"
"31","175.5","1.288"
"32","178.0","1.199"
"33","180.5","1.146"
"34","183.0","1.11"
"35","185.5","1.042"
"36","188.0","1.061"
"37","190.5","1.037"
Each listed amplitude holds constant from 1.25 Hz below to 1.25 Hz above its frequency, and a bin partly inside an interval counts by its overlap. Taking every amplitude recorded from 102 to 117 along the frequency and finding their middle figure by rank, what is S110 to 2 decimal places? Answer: 0.83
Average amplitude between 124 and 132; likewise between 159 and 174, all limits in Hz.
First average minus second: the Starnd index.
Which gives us -0.3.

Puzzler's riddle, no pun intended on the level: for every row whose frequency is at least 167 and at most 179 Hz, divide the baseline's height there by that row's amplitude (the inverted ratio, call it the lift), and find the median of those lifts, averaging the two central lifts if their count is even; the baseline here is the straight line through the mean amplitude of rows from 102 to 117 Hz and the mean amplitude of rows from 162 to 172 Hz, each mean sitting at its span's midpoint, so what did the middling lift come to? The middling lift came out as 1.1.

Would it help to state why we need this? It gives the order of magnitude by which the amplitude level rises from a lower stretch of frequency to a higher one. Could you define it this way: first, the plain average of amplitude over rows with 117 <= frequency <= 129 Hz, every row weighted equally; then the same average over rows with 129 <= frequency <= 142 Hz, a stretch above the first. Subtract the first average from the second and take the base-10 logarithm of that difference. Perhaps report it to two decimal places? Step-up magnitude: -0.43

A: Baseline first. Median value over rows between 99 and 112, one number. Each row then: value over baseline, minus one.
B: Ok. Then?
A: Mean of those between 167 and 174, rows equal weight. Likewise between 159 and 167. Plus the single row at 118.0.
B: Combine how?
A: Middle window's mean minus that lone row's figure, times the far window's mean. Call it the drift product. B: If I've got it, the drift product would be 0.22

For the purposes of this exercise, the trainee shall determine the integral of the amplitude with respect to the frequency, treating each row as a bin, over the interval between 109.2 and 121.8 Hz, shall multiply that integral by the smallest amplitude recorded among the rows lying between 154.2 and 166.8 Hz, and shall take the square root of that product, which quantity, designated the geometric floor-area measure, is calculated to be 3.6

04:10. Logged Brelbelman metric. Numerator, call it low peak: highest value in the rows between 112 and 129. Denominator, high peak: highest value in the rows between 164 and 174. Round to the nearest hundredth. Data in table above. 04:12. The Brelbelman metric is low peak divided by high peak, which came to 0.74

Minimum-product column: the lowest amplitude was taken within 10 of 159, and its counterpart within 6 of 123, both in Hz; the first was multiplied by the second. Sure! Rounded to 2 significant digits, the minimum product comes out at 1.1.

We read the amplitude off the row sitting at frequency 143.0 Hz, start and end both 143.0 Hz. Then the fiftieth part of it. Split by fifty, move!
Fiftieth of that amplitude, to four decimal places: 0.0263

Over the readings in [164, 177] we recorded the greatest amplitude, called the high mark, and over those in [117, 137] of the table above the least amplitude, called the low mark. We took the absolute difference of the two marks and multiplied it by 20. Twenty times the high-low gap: 12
